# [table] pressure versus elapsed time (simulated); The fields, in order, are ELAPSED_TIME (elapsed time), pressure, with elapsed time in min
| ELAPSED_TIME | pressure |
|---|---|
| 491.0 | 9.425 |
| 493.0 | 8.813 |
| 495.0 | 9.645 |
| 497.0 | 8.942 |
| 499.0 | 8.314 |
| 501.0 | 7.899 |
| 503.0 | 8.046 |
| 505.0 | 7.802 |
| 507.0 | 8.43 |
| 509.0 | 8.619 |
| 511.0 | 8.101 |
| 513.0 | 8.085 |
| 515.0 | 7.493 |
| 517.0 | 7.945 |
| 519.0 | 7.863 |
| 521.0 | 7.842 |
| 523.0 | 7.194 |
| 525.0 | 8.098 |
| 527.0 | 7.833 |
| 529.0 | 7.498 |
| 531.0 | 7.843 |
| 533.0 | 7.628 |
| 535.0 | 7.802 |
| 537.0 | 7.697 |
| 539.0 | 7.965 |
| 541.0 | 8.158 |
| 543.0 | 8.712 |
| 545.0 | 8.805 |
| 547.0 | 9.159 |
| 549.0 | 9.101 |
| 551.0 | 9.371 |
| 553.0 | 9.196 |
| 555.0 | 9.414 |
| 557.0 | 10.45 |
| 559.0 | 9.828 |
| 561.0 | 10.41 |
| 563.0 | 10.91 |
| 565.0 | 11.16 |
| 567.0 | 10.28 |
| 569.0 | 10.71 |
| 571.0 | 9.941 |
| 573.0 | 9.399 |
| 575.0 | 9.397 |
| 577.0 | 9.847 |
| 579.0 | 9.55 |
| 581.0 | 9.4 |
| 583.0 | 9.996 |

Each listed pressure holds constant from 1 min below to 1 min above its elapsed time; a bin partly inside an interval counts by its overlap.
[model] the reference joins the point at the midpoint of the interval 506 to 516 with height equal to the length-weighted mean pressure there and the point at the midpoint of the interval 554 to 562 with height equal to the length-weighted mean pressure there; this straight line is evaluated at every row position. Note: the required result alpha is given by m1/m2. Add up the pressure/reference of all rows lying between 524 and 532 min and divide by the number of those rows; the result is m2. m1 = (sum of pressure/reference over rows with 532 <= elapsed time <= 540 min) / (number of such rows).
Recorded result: 0.96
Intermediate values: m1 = 0.85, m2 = 0.89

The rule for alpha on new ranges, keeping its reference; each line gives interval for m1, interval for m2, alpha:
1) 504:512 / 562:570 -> 0.99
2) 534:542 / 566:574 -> 0.89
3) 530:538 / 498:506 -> 0.83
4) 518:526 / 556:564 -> 0.88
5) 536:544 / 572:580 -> 0.98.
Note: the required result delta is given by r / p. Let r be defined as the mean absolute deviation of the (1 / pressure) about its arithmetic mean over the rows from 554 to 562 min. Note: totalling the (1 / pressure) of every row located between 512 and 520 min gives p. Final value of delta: 0.0079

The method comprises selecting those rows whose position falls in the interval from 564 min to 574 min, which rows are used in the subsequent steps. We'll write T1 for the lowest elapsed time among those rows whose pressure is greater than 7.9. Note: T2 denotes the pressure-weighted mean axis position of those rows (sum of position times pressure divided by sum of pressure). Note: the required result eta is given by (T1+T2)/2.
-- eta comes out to 566.9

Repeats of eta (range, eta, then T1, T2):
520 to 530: 525.0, 525.0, 525.0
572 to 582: 575.0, 573.0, 577.0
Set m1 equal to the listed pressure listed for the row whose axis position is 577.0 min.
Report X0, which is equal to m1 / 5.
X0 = 1.97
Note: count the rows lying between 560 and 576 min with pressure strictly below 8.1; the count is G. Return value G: 0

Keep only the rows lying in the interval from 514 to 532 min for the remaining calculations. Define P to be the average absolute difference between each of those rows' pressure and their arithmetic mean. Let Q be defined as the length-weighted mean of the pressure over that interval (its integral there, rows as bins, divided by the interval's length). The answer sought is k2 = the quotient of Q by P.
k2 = 34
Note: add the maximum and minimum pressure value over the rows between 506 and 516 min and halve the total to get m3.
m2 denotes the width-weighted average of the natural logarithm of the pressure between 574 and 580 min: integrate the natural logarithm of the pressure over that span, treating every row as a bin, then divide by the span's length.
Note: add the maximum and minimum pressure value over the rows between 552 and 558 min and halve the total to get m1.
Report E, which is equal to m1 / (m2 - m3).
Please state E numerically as -1.7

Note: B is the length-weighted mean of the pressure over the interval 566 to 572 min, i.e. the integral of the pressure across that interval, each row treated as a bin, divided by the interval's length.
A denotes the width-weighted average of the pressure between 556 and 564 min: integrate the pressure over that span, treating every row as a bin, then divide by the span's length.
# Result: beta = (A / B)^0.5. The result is 1.00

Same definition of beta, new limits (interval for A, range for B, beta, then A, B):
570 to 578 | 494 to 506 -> 1.07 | 9.6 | 8.4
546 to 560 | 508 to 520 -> 1.09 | 9.5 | 8.0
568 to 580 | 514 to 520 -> 1.12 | 9.8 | 7.8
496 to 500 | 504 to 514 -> 1.03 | 8.6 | 8.2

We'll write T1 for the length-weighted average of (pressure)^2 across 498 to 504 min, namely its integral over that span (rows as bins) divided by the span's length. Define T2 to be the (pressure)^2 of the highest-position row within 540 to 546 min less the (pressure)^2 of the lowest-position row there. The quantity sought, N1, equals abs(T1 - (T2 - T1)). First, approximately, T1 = 65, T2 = 11.0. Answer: 120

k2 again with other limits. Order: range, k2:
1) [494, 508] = 17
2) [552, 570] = 20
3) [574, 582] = 64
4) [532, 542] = 46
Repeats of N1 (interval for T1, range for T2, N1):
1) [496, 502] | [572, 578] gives 132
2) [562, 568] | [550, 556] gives 232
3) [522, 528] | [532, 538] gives 118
